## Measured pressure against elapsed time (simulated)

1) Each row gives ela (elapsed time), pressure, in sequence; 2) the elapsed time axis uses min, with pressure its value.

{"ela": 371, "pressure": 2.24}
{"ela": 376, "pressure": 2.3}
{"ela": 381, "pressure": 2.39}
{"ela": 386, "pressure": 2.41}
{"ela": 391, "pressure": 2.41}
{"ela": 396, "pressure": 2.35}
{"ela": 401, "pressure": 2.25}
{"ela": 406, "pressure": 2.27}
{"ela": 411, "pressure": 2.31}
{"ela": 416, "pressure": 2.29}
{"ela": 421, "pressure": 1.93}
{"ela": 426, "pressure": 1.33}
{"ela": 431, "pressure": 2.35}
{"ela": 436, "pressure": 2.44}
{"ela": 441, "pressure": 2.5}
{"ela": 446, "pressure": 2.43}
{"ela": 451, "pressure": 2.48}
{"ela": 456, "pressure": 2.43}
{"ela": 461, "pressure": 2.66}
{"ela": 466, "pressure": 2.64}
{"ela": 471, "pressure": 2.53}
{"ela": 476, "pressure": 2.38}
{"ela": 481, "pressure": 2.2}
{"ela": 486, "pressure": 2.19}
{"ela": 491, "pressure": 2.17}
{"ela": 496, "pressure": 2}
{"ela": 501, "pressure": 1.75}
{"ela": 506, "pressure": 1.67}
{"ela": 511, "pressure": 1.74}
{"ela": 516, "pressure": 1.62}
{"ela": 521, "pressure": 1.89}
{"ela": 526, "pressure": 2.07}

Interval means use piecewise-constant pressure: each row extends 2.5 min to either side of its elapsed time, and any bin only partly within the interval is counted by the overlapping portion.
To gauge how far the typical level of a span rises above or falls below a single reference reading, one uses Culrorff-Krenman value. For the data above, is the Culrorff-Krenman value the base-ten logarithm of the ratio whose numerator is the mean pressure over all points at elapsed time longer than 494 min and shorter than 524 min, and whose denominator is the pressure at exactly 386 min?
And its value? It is -0.13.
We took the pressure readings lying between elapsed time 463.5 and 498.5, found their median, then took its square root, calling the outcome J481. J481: 1.48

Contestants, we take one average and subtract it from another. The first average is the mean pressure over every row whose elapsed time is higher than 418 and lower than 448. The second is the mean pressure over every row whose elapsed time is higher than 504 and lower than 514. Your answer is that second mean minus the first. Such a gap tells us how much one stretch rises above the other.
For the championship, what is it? -0.46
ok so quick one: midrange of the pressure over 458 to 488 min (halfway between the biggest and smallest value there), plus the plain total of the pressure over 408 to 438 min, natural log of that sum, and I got 2.71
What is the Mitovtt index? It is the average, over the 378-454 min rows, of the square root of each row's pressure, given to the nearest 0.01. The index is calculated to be 1.51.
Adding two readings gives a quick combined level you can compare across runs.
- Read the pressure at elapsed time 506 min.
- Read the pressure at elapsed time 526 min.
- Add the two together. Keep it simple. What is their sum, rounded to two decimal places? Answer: 3.74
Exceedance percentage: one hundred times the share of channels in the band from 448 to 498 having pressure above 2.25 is 60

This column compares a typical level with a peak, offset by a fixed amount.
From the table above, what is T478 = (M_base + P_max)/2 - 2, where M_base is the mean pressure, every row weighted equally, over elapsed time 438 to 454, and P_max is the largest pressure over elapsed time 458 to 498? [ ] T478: 0.6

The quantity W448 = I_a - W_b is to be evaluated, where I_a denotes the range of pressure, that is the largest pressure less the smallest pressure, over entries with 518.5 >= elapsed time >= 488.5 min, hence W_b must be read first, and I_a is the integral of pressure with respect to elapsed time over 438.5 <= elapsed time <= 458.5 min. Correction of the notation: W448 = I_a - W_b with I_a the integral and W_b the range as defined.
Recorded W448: 49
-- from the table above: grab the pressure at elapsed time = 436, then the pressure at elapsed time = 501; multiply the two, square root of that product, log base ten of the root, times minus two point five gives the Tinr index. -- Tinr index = -0.79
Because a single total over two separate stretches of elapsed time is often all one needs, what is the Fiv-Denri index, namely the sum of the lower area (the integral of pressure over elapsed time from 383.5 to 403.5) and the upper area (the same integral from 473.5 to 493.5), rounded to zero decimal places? 92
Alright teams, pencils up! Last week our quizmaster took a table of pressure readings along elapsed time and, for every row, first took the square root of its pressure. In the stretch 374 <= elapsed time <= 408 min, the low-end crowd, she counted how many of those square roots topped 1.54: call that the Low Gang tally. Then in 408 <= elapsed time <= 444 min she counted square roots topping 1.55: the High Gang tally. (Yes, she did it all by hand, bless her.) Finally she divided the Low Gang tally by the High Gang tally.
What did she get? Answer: 1.5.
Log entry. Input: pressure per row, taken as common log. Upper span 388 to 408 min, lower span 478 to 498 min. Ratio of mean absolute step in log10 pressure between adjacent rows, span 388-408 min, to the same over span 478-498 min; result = 0.8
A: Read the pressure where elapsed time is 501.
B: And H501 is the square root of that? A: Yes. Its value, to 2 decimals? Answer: 1.32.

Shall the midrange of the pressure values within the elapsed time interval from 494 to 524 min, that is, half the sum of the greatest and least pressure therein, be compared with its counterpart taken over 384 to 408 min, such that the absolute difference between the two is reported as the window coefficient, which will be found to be 0.52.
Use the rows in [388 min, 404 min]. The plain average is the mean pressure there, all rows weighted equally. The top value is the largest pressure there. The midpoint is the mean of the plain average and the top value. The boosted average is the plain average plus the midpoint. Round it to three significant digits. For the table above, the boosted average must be 4.71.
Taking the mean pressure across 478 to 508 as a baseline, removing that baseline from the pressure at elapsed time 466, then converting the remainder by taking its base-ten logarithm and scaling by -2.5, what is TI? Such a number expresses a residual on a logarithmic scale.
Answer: 0.5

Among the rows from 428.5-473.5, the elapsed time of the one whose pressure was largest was 461 min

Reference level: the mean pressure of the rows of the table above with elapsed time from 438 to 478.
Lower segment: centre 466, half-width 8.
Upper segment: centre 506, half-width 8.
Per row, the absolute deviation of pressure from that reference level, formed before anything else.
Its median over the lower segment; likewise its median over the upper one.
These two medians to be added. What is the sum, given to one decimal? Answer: 0.9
